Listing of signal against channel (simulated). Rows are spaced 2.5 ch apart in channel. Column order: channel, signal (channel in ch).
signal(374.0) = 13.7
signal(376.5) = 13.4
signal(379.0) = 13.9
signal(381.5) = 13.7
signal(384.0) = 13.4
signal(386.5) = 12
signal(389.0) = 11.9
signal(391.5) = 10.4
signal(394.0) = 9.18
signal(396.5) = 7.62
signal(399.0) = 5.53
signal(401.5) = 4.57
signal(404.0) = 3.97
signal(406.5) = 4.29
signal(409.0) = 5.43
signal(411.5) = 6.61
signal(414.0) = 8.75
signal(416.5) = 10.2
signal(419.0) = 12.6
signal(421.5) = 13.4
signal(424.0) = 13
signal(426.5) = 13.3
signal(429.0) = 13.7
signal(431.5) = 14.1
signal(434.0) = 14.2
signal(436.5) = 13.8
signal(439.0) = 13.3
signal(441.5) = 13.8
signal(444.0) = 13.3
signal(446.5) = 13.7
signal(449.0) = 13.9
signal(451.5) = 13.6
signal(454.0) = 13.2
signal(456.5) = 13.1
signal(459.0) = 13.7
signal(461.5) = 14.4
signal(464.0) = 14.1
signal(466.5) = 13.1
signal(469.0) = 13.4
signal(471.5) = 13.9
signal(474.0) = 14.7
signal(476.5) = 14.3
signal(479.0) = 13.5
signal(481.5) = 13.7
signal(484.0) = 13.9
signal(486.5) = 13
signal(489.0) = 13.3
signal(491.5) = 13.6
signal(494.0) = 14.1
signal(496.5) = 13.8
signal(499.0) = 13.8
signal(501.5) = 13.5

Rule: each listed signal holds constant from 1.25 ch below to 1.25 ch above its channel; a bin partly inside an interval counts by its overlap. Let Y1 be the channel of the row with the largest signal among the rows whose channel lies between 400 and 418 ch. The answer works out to 416.5 ch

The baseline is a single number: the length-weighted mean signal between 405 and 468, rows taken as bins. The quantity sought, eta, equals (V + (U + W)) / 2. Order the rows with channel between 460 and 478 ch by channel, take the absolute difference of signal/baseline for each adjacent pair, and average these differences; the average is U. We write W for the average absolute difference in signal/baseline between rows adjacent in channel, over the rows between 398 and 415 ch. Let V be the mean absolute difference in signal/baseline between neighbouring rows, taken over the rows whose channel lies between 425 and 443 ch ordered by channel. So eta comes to 0.081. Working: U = 0.045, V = 0.03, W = 0.086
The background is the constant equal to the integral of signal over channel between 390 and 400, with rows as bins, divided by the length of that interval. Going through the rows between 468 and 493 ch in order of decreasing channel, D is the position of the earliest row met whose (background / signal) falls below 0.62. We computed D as 491.5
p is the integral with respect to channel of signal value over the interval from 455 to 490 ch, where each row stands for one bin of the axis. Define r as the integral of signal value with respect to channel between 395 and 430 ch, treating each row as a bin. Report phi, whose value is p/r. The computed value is 1.6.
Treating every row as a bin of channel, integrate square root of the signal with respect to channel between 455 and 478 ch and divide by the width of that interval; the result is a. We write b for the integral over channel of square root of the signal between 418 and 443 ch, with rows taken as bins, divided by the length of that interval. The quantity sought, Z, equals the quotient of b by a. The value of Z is 0.99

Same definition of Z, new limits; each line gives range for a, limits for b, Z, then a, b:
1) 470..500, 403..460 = 0.91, 3.71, 3.38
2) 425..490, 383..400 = 0.85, 3.70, 3.14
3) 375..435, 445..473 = 1.17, 3.17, 3.69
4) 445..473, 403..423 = 0.76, 3.69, 2.81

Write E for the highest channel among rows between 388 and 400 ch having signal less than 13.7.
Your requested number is 399.0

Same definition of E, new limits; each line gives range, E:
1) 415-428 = 426.5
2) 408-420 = 419.0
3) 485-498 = 491.5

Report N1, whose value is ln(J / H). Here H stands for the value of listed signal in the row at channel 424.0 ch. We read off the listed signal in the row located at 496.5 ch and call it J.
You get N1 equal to 0.06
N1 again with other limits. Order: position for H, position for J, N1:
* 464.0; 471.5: -0.01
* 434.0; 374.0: -0.04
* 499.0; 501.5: -0.02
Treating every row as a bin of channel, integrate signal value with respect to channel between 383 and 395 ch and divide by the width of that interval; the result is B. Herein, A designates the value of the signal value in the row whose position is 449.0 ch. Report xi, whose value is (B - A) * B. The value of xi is -29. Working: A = 13.9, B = 11.4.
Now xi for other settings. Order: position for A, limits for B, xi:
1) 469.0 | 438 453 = 3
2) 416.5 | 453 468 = 46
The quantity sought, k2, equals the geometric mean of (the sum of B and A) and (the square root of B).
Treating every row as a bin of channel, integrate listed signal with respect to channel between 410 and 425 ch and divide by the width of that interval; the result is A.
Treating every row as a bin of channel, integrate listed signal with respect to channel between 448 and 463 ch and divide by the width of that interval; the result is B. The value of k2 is 9.47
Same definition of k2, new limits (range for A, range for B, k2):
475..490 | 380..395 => 9.36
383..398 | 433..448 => 9.48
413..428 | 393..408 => 6.54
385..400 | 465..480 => 9.33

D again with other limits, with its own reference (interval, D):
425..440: 436.5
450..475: 474.0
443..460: 459.0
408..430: 429.0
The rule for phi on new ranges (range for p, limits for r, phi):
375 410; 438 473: 0.7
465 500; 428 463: 1.0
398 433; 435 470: 0.7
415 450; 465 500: 1.0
